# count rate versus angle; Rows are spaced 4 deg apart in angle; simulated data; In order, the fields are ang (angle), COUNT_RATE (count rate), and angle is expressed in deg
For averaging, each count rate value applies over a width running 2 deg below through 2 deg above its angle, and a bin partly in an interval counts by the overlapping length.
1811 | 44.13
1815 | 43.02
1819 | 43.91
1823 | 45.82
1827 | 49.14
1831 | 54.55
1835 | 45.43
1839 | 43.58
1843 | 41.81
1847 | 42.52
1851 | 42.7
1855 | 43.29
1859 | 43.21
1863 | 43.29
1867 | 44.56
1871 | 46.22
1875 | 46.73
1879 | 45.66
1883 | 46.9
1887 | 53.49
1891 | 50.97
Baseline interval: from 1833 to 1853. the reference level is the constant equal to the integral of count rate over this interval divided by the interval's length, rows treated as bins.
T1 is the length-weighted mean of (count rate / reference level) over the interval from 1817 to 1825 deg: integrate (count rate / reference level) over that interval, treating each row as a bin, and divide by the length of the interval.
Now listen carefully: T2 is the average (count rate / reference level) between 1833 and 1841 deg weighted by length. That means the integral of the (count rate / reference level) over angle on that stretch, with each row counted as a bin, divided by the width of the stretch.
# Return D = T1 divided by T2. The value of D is 1.01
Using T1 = 1.04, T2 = 1.03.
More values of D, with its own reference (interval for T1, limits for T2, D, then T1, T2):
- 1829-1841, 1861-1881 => 1.06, 1.11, 1.05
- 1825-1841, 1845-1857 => 1.12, 1.11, 0.99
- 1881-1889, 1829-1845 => 1.08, 1.16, 1.07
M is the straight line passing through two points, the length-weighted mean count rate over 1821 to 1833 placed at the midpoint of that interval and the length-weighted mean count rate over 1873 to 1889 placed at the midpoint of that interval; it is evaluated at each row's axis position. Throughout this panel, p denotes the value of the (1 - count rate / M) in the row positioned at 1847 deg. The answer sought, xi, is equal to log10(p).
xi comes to -0.87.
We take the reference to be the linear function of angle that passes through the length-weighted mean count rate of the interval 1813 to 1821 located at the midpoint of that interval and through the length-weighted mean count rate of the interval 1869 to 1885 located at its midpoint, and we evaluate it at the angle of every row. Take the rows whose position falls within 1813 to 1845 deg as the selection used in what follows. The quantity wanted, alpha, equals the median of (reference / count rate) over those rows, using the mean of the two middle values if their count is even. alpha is 0.98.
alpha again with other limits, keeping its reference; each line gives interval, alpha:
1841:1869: 1.06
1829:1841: 0.98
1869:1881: 1.00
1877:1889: 1.00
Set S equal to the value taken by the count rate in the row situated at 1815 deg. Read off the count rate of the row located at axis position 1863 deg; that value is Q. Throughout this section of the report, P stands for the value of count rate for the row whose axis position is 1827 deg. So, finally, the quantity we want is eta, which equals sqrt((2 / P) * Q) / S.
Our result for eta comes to 0.0309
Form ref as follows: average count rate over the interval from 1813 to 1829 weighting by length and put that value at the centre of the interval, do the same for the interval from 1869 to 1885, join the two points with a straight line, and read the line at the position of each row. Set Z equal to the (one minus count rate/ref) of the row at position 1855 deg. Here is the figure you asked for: 0.06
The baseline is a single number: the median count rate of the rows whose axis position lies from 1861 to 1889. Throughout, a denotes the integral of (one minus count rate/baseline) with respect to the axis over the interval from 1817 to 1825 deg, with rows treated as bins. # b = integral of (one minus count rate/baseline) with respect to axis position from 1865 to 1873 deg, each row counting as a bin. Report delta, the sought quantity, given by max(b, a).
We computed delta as 0.23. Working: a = 0.23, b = 0.14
